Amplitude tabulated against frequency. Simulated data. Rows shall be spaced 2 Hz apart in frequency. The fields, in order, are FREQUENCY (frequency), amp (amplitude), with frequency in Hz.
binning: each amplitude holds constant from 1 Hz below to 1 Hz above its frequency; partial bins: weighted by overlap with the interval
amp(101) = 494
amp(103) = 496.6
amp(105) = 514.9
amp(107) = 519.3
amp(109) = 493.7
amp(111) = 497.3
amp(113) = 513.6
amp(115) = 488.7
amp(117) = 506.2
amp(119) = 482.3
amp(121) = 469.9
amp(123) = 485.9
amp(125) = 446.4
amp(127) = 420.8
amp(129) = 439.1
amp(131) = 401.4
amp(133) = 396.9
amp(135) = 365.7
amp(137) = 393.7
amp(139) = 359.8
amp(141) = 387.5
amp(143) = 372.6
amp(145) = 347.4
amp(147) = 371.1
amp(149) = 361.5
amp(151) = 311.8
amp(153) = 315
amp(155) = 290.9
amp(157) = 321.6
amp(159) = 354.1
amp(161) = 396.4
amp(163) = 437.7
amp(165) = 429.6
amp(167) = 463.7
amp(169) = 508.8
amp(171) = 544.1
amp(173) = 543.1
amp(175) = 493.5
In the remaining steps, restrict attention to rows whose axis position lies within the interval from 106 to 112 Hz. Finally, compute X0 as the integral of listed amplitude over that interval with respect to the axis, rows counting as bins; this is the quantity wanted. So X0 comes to 3021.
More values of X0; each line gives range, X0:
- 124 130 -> 2613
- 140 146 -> 2215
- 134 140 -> 2238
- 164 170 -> 2804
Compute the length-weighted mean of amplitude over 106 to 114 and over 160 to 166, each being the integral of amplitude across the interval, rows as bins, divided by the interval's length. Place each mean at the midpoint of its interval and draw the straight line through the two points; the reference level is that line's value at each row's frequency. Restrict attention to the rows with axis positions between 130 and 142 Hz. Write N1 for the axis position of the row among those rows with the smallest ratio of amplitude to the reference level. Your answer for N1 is 139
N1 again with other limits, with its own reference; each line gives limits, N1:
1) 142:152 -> 151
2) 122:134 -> 133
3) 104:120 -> 109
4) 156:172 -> 157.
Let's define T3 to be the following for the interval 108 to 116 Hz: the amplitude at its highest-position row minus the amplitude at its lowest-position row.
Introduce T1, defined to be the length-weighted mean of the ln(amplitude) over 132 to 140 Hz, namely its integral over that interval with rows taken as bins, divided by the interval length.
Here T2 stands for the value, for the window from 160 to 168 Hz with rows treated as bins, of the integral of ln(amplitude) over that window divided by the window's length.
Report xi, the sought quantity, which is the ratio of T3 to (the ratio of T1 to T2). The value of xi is -5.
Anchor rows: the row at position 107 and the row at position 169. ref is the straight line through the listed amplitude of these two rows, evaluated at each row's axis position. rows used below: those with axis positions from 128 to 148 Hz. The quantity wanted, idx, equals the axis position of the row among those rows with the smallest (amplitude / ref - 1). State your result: 145 Hz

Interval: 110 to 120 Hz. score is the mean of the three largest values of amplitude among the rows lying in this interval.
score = 506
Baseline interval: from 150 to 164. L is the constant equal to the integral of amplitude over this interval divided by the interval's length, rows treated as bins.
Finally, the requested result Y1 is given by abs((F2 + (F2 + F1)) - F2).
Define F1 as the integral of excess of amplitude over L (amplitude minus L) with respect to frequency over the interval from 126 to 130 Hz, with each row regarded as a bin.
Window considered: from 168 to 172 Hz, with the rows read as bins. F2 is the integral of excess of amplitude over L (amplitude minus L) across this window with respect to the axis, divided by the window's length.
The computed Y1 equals 512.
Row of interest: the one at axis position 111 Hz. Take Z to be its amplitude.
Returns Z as 497.3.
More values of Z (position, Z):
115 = 488.7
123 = 485.9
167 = 463.7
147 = 371.1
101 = 494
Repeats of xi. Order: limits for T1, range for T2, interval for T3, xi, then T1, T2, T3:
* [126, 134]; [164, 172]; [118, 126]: -37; 6.03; 6.18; -36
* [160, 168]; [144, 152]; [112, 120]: -30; 6.07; 5.85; -31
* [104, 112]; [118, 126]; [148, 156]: -70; 6.23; 6.15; -71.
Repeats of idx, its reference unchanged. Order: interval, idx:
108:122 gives 121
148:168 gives 155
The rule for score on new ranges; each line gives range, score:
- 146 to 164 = 402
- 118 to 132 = 479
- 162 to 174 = 532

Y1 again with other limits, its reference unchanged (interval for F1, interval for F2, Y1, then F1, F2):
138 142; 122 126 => 227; 107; 119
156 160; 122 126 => 84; -36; 119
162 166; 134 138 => 380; 347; 33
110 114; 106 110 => 794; 635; 160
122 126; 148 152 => 467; 477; -10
